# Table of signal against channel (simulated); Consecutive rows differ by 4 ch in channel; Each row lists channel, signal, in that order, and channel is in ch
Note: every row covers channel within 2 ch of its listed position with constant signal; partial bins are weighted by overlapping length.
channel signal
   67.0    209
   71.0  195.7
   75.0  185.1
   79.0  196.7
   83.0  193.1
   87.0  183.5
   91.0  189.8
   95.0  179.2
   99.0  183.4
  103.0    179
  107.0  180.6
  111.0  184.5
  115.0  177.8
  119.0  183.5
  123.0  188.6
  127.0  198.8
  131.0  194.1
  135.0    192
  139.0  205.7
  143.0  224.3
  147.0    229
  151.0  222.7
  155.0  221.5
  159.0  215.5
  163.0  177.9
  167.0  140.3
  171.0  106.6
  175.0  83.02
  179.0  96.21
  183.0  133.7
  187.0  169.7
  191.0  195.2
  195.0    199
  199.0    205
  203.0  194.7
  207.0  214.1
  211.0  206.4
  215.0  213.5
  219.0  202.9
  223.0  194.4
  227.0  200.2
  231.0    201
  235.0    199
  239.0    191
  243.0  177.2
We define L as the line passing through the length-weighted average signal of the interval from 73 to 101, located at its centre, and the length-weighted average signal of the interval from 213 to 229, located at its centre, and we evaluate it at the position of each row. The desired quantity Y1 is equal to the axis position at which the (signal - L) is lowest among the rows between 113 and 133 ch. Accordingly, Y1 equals 115.0 ch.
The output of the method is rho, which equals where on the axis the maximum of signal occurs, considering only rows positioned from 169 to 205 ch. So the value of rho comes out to 199.0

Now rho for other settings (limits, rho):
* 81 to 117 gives 83.0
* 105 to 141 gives 139.0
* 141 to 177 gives 147.0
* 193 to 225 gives 207.0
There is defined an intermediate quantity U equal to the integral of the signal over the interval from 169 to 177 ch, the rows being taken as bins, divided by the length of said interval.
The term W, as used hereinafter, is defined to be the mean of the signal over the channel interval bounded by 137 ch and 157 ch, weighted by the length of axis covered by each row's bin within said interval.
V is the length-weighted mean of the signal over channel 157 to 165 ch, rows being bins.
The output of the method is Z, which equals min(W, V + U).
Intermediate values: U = 95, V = 197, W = 221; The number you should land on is 221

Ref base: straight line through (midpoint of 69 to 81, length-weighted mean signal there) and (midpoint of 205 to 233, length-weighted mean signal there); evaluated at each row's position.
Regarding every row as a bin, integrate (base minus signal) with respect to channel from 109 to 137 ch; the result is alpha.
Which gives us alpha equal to 226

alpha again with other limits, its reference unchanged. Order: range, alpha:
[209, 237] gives 70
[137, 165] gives -417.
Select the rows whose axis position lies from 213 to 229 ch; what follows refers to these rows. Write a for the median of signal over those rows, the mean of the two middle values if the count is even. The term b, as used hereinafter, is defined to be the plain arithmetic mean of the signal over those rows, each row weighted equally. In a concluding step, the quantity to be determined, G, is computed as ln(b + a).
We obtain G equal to 6.00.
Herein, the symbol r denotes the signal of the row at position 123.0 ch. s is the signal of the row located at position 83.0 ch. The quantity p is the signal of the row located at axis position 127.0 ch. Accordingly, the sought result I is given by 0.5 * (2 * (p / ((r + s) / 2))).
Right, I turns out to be 1.04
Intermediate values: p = 198.8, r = 188.6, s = 193.1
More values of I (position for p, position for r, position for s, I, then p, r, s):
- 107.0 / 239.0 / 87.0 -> 0.96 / 180.6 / 191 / 183.5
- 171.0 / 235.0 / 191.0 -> 0.54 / 106.6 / 199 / 195.2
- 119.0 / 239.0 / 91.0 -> 0.96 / 183.5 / 191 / 189.8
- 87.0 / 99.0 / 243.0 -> 1.02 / 183.5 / 183.4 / 177.2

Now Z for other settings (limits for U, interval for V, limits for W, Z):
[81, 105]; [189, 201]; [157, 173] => 160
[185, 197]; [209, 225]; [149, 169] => 196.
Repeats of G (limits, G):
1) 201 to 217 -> 6.03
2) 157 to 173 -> 5.77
